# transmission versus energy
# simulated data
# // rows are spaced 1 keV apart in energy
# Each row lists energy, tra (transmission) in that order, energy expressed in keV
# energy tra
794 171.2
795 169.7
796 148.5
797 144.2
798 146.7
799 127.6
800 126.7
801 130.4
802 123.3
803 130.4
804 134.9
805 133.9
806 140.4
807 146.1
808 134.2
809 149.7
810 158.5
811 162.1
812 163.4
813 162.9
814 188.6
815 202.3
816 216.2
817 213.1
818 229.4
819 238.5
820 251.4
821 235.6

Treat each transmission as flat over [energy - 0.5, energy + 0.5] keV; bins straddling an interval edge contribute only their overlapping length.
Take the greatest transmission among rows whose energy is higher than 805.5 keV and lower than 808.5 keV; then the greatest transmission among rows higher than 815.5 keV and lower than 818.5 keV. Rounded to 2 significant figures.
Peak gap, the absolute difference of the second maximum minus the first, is 83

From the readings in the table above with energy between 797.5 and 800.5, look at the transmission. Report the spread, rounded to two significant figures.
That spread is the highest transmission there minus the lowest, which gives 20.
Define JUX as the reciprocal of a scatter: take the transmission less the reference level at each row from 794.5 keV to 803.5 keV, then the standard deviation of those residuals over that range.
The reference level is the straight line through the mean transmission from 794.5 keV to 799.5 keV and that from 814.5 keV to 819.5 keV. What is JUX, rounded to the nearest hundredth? 0.04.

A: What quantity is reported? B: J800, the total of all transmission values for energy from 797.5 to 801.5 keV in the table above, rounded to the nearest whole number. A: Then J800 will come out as 531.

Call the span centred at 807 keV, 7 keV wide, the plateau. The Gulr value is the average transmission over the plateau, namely 143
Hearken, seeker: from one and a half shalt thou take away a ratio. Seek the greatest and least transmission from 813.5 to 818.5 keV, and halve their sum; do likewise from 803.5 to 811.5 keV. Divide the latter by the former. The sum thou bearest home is 0.79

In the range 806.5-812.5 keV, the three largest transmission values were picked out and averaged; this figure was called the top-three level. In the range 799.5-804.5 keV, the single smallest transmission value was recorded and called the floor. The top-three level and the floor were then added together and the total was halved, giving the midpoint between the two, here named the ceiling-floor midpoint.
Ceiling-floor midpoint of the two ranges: 142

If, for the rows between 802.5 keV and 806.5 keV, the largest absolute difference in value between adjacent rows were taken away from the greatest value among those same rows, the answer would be 134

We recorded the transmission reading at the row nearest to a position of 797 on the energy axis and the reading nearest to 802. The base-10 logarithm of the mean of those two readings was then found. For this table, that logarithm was 2.126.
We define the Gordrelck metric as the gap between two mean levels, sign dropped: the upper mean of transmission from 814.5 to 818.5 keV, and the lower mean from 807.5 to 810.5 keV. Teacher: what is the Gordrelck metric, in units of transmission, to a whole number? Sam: 68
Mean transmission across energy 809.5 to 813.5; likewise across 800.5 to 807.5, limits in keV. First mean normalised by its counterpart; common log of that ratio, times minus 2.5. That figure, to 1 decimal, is -0.2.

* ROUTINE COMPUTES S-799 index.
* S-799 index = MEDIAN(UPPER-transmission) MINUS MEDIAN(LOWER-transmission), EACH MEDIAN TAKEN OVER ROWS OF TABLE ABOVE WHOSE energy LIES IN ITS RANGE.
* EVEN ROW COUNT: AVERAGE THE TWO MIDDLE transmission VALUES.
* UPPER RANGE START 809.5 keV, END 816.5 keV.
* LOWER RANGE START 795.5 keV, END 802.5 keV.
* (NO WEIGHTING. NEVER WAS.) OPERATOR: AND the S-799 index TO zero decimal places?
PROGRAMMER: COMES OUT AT 33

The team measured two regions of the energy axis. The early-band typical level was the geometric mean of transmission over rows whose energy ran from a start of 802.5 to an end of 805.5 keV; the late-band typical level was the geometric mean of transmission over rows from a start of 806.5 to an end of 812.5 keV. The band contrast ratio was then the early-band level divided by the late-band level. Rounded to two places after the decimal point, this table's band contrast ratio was 0.88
